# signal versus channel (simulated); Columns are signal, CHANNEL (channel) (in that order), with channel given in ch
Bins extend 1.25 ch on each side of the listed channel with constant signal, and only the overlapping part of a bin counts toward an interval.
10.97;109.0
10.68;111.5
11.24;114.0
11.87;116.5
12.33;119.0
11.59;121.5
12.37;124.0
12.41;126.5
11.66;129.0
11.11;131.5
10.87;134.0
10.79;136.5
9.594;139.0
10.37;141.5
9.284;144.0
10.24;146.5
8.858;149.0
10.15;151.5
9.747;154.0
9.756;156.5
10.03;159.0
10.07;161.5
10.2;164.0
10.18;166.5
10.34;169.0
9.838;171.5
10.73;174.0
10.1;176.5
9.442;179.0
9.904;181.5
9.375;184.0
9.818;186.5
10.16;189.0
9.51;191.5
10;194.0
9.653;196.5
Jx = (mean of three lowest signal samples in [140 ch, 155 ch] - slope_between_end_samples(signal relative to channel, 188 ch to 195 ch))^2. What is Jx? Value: 87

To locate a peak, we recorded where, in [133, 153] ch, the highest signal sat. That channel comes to 134.0 ch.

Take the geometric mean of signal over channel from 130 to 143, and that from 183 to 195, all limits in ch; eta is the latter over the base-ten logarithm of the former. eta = 9.6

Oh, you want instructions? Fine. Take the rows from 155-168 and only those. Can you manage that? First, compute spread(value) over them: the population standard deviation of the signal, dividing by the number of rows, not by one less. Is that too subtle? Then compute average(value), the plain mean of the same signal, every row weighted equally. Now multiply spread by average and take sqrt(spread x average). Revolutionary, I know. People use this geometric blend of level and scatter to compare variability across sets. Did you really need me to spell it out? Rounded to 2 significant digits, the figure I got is 1.3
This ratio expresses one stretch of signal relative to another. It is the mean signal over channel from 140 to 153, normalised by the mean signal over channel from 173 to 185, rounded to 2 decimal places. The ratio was 0.99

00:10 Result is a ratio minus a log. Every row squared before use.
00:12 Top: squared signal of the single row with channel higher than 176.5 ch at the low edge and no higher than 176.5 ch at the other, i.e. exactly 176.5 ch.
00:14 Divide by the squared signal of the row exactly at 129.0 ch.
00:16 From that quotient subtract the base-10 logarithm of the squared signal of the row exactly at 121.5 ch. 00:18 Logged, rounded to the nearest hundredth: -1.38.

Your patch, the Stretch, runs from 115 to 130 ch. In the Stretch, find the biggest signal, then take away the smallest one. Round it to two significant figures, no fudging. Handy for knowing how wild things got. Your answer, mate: 0.82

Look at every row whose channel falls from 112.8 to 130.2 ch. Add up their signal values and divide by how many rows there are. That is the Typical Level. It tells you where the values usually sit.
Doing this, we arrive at 11.9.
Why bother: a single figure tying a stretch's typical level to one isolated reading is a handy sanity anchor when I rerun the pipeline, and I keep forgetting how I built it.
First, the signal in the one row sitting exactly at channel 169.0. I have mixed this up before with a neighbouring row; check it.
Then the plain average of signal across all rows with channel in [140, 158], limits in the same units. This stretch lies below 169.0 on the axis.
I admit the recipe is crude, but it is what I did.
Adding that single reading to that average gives 20.1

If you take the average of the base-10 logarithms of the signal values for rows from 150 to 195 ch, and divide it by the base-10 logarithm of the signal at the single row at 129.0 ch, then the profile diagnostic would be 0.936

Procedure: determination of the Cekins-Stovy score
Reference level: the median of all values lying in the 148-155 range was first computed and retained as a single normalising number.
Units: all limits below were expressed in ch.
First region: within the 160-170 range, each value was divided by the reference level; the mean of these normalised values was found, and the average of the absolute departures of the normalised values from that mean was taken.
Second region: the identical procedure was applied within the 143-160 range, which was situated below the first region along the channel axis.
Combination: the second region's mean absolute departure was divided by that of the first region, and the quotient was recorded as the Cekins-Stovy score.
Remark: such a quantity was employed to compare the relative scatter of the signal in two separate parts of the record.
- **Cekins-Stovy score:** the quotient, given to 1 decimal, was 5.1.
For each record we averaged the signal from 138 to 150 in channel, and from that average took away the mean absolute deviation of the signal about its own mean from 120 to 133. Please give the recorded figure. 9.2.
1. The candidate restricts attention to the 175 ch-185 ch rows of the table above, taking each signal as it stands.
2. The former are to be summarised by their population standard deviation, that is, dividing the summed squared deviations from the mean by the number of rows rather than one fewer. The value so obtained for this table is 0.31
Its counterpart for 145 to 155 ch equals 0.55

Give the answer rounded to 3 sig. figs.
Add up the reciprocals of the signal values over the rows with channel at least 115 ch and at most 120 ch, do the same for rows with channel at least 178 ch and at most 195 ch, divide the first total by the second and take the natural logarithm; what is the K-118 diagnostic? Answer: -1.47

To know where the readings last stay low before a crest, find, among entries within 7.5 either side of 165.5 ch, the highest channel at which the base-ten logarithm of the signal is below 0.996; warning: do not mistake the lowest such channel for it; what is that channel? 171.5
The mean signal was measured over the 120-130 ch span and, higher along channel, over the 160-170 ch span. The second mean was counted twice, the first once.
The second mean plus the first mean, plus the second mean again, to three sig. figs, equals 32.4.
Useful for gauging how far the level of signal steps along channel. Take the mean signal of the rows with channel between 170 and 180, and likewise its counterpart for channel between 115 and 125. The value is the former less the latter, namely -2.0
